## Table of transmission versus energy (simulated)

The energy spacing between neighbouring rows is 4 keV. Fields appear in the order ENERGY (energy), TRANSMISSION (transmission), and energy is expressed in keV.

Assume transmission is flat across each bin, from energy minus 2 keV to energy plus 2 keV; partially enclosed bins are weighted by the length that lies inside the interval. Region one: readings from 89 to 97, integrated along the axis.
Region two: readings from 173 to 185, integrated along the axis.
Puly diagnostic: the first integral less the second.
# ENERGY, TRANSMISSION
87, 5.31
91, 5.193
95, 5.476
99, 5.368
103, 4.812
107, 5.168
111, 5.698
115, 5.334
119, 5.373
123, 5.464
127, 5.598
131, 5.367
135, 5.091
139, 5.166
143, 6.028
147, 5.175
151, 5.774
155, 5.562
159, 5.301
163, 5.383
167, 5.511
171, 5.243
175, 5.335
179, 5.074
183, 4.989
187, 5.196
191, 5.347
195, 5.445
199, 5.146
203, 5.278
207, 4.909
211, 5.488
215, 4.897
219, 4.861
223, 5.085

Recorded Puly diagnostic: -19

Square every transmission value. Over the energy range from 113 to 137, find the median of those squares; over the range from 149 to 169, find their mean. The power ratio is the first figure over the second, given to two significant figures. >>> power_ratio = 0.95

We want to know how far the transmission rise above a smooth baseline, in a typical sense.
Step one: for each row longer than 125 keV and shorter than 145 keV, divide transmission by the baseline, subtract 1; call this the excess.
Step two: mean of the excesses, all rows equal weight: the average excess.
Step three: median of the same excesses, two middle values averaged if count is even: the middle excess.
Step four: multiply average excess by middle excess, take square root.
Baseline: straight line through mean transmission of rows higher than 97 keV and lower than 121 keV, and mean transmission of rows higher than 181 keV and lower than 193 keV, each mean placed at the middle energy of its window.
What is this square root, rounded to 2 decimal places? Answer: 0.03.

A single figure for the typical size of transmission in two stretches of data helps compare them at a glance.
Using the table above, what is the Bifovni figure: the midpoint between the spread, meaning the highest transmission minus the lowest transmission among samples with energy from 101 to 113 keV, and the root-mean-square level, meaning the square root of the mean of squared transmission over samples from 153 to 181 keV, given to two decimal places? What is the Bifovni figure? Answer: 3.12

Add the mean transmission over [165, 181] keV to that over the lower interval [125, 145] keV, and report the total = 10.7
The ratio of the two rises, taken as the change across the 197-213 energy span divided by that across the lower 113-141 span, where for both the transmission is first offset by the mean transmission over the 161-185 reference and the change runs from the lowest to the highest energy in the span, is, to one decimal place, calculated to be -2.0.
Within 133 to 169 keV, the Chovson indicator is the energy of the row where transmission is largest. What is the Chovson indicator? 143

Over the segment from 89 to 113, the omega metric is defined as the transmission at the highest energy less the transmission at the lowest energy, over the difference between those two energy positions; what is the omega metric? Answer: 0.025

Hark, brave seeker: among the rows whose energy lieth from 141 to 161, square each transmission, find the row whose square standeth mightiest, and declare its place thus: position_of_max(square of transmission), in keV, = 143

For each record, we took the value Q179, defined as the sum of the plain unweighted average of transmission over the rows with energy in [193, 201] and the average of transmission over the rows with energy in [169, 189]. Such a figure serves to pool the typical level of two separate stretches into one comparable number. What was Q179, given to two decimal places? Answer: 10.46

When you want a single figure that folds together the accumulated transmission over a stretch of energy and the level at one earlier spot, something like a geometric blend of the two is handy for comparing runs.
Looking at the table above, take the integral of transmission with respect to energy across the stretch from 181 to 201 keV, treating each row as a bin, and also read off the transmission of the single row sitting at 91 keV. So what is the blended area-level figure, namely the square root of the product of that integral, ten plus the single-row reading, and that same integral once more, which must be 407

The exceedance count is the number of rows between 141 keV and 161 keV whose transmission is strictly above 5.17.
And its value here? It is 5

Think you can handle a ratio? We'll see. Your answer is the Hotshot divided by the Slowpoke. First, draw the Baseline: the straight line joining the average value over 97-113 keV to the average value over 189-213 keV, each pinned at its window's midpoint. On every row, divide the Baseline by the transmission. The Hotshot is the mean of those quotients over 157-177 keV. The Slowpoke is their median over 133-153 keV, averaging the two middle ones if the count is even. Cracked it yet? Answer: 0.97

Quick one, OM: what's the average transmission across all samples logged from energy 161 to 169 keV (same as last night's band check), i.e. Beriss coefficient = 5.45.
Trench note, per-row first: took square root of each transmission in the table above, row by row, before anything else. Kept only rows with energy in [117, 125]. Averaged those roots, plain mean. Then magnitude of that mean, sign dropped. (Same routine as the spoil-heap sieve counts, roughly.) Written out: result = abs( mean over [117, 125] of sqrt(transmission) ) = 2.33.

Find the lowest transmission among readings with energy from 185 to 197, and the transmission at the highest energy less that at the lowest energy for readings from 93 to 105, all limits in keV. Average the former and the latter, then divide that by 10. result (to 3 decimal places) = 0.227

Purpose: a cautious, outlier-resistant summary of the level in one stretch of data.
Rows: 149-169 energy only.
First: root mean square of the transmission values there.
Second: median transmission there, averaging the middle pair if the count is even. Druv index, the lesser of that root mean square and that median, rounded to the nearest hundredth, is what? 5.51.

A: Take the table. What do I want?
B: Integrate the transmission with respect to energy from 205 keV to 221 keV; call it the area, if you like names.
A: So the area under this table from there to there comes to 81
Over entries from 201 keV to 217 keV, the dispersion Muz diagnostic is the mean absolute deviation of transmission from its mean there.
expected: 0.240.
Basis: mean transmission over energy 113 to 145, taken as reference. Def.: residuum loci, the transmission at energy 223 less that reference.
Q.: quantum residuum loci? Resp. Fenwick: -0.3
